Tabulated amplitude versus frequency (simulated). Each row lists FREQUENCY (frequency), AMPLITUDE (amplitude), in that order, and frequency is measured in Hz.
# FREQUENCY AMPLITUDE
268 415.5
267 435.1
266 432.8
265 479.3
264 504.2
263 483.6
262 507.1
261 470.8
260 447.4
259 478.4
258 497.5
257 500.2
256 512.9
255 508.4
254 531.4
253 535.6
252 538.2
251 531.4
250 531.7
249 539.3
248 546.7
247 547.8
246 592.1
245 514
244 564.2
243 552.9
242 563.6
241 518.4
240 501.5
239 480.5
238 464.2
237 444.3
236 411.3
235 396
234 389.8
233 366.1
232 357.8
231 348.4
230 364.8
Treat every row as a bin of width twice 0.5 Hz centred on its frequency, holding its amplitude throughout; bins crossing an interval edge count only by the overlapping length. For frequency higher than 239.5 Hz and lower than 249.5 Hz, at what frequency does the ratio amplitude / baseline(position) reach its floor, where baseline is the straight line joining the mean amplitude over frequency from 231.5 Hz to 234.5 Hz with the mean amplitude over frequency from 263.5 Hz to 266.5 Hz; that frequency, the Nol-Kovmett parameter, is 245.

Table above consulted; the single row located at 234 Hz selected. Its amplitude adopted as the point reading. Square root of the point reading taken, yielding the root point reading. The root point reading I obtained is 20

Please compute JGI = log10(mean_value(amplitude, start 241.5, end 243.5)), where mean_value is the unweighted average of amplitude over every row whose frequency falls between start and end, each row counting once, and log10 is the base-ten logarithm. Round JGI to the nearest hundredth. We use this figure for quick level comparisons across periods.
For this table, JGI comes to 2.75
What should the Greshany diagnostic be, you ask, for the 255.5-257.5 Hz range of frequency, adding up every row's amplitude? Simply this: 1013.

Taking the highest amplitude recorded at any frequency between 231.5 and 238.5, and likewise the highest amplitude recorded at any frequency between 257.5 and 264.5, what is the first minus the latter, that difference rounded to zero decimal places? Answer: -43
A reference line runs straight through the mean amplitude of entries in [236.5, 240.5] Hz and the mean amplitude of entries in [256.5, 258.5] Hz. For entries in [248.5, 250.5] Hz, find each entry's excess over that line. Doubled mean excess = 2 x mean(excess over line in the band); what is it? 95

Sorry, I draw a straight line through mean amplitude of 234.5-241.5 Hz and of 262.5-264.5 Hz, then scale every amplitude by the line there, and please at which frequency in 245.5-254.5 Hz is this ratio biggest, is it 246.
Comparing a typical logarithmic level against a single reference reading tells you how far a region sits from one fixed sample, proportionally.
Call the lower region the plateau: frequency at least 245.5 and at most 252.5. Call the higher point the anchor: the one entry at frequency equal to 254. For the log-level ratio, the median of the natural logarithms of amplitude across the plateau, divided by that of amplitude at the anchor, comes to 1.00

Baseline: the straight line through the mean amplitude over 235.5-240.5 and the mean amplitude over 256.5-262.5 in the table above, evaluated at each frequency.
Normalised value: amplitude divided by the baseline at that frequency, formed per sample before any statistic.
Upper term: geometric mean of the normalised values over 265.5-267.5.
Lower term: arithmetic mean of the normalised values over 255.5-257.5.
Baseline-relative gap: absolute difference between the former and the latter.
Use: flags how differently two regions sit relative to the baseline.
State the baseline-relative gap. 0.17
